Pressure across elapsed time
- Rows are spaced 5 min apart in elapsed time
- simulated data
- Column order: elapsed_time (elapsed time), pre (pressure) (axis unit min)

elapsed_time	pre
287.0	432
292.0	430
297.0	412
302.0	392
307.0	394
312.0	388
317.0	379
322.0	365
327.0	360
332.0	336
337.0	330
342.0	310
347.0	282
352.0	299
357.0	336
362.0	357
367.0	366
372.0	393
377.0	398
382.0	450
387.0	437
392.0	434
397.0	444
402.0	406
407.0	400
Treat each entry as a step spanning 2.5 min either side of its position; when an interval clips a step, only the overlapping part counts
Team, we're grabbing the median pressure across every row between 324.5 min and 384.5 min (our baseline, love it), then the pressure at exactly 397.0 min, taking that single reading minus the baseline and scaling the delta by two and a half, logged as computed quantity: 244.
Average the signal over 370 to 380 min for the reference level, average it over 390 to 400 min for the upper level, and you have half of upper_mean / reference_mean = 0.55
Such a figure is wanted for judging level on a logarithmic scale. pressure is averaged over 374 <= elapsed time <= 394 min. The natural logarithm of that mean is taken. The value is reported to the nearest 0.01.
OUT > 6.06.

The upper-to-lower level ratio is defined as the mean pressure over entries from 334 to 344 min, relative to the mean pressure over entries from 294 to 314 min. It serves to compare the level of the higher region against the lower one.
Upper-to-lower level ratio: 0.81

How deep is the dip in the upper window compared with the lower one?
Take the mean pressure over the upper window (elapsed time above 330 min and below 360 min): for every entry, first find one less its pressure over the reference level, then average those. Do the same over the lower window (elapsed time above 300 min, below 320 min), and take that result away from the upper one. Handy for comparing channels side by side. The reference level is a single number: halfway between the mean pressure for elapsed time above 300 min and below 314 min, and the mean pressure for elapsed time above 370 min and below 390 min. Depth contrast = 0.18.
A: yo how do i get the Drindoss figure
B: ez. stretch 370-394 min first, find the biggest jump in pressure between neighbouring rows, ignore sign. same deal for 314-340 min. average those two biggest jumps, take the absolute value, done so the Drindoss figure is 38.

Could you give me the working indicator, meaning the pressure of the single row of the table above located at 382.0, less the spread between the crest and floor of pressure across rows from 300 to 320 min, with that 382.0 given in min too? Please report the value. 435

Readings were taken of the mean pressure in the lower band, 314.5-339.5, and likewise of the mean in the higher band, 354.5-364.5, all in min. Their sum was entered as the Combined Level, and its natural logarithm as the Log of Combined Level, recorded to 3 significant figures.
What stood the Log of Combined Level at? 6.55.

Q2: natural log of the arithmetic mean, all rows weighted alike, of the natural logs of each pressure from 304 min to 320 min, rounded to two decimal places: 1.78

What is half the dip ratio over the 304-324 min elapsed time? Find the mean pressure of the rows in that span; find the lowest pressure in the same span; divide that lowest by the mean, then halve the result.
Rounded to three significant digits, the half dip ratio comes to 0.478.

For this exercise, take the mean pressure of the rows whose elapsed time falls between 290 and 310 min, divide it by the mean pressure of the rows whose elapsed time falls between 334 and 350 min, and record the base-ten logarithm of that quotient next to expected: 0.12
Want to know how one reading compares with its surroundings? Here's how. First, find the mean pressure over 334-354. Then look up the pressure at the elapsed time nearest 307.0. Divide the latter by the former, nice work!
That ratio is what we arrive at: 1.29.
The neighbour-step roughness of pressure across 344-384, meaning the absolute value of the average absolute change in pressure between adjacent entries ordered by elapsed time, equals 24.0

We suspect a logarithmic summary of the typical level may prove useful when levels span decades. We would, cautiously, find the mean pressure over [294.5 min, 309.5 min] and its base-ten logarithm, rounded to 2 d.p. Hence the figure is 2.60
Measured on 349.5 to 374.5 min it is 2.54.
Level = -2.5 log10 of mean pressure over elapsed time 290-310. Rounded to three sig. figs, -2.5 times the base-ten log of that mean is -6.52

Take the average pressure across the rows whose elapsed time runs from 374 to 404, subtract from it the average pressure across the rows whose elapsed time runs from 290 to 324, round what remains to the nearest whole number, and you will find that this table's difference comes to 34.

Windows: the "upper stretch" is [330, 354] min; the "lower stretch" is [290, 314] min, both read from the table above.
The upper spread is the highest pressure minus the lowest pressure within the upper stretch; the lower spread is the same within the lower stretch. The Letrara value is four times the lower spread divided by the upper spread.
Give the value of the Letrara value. 3.1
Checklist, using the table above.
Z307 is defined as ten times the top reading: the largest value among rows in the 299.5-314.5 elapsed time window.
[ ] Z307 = 3940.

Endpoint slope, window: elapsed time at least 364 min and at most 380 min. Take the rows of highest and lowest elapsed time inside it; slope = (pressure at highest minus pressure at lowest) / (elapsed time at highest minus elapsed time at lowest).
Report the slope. 3.2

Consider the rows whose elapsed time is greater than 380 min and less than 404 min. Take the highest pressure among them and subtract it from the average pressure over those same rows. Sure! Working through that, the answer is -16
